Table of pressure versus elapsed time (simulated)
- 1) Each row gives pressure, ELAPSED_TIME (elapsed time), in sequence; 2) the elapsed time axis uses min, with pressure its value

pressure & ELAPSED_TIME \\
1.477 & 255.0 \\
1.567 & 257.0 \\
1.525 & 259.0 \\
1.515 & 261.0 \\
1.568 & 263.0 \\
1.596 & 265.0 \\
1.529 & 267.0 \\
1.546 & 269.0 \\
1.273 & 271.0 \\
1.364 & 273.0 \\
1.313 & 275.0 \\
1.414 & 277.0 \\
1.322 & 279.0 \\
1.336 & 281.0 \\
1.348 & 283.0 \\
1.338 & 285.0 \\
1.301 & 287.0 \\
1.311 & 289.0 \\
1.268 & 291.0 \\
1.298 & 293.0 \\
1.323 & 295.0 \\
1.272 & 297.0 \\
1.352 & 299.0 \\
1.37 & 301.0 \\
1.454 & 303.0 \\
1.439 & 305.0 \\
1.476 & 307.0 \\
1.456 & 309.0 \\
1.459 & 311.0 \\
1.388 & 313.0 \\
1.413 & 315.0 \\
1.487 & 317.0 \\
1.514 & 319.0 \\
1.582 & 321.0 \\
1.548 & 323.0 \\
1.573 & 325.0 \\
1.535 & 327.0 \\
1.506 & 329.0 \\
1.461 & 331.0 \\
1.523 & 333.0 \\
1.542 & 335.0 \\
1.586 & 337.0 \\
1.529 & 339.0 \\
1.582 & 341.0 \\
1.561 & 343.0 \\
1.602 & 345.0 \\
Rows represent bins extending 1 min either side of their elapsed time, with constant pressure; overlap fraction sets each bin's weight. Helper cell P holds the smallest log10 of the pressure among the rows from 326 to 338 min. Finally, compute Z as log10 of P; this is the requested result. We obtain -0.78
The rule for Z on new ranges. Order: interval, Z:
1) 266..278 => -0.98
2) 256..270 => -0.74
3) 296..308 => -0.98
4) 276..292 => -0.99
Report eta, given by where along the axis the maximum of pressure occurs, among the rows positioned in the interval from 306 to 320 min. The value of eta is 319.0 min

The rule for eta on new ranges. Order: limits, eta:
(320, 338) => 337.0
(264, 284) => 265.0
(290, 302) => 301.0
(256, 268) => 265.0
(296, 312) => 307.0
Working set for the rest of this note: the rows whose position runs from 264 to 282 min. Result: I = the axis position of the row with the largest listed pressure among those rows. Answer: 265.0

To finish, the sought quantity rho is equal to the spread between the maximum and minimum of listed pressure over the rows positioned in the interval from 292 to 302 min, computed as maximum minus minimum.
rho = 0.10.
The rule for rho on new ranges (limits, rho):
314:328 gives 0.17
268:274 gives 0.27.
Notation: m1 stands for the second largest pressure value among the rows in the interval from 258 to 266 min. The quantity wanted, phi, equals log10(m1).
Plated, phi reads 0.195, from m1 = 1.568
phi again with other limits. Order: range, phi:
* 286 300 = 0.122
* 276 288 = 0.130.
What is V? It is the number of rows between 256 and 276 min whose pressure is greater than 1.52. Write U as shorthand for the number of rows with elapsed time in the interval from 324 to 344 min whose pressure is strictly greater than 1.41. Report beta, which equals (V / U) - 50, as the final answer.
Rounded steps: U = 10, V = 6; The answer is -49.4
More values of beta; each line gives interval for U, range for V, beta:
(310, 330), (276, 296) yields -50.0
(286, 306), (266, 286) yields -49.0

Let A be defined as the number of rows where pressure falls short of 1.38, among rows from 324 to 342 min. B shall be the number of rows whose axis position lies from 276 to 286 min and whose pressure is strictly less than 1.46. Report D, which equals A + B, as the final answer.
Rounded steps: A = 0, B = 5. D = 5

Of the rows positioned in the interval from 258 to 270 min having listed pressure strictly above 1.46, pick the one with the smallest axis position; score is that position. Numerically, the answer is 259.0 min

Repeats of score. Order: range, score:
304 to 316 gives 307.0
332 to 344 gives 333.0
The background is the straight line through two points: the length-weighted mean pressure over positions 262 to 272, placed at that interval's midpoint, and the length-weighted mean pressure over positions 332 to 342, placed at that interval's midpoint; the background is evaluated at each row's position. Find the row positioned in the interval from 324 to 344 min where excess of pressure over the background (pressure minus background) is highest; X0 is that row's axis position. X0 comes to 337.0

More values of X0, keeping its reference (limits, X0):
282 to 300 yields 283.0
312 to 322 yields 321.0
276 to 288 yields 277.0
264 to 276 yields 265.0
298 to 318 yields 317.0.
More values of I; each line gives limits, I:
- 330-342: 337.0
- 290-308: 307.0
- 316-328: 321.0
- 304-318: 317.0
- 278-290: 283.0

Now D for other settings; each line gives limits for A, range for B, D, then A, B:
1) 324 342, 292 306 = 7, 0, 7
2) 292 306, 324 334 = 5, 5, 0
